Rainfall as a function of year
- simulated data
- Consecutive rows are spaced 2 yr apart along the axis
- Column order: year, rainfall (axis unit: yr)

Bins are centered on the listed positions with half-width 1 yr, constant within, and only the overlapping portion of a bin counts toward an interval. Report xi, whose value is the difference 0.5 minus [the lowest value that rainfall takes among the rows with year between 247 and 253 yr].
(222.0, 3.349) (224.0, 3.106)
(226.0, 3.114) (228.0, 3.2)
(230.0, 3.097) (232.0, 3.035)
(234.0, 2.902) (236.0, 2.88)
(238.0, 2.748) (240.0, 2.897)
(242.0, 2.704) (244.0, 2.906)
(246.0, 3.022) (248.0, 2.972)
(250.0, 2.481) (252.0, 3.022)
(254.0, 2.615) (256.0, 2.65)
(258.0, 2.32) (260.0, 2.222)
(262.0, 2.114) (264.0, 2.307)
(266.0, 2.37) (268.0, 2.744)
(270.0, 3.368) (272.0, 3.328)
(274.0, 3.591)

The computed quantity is -1.98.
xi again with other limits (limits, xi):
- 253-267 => -1.61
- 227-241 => -2.25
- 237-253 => -1.98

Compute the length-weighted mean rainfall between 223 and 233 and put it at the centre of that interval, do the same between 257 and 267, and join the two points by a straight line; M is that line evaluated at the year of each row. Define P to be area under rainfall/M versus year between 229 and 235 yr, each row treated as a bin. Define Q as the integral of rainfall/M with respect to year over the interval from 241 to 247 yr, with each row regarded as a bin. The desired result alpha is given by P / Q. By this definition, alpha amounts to 0.94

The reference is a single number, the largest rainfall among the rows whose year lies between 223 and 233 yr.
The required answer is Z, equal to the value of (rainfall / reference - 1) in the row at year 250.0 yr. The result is -0.22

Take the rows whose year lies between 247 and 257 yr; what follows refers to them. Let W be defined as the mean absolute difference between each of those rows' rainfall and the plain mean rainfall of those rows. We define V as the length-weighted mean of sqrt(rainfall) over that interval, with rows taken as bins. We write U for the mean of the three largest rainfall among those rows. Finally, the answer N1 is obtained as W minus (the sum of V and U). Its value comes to -4.3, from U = 2.88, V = 1.656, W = 0.199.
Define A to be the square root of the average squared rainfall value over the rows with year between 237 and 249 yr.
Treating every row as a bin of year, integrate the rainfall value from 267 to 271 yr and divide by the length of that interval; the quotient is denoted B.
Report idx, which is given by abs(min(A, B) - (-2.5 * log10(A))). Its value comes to 4.02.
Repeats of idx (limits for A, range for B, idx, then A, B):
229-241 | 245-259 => 3.89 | 2.93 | 2.73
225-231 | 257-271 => 3.73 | 3.14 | 2.49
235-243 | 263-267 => 3.46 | 2.81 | 2.34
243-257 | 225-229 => 3.94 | 2.82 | 3.16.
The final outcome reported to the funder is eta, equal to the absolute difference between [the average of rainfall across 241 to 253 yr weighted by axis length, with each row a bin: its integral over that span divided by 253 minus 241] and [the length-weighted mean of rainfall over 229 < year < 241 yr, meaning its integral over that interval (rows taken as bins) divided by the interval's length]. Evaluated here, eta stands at 0.1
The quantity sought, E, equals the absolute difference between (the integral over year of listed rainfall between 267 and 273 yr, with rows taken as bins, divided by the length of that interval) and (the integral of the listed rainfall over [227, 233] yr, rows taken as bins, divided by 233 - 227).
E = 0.0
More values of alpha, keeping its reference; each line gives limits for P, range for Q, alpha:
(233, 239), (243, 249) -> 0.88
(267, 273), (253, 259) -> 1.46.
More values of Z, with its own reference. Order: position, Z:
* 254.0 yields -0.18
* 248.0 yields -0.07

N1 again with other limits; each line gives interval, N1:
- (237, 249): -4.6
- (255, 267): -3.9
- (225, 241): -4.7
